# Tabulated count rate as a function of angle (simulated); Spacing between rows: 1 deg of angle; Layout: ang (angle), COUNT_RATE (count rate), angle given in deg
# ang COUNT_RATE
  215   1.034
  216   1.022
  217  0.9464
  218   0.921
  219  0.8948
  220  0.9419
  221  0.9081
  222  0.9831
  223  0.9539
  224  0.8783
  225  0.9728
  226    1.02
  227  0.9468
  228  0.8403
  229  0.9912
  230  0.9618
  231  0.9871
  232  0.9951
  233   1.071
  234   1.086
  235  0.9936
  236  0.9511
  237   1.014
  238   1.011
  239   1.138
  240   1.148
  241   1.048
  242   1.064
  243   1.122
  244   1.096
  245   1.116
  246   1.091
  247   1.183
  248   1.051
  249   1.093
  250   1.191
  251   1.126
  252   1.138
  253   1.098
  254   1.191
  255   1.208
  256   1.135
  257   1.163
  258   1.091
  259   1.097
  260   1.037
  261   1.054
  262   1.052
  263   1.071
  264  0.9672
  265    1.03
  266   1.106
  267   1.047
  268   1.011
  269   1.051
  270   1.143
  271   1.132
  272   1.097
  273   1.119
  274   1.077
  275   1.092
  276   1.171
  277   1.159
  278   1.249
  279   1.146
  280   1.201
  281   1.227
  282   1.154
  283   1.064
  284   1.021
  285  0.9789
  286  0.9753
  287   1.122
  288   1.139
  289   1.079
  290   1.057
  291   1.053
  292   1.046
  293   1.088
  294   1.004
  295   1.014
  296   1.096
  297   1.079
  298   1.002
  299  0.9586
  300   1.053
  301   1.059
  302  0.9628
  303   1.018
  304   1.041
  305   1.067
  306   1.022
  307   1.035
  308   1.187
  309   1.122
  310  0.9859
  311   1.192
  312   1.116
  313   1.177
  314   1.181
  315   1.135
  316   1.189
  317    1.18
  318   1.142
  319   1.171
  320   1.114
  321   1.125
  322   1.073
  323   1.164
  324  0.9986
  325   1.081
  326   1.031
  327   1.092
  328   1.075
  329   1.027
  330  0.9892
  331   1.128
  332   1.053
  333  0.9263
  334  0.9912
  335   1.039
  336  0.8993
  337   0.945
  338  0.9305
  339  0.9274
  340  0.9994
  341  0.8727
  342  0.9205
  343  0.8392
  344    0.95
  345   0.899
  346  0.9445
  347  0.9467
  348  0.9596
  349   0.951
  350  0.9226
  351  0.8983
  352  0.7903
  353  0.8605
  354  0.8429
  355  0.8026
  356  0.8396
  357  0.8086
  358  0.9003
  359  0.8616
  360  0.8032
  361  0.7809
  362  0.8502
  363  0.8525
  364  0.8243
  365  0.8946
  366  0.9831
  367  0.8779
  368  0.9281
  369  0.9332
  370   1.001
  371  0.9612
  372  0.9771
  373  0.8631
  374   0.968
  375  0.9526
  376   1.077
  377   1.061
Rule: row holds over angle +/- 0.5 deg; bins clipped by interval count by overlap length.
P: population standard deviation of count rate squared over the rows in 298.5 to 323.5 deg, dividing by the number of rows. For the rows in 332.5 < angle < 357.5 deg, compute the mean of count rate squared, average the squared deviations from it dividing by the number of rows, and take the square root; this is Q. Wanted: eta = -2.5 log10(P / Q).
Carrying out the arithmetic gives -0.38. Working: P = 0.159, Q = 0.113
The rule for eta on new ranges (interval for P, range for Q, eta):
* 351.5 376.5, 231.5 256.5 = 0.06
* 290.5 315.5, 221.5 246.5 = 0.07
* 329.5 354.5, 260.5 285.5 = 0.17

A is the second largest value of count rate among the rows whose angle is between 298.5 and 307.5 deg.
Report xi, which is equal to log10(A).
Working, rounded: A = 1.059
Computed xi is 0.02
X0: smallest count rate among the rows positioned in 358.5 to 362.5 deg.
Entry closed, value 0.7809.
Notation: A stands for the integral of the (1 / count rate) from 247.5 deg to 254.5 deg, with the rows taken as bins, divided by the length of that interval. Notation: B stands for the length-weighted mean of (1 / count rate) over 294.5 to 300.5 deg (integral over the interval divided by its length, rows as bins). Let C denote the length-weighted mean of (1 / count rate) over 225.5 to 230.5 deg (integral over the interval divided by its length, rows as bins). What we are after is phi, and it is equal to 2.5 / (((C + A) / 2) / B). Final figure 2.49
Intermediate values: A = 0.89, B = 0.97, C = 1.055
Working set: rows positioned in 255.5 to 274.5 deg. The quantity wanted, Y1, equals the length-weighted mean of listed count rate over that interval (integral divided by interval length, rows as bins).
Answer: 1.08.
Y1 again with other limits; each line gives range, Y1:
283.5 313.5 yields 1.06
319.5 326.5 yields 1.08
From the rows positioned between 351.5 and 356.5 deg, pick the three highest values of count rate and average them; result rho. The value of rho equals 0.85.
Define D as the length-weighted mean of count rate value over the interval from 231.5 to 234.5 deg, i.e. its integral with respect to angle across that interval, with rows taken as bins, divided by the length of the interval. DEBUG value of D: 1.05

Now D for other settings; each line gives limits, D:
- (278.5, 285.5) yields 1.11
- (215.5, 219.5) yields 0.95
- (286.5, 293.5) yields 1.08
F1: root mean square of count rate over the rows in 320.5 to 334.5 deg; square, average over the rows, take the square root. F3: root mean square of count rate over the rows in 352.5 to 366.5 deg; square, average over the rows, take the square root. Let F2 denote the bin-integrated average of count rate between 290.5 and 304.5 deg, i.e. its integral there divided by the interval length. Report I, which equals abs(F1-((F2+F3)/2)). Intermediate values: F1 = 1.06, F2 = 1.03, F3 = 0.85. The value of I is 0.11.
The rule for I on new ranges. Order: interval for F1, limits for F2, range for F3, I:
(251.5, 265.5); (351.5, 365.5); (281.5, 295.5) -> 0.15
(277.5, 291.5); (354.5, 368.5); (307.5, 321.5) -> 0.11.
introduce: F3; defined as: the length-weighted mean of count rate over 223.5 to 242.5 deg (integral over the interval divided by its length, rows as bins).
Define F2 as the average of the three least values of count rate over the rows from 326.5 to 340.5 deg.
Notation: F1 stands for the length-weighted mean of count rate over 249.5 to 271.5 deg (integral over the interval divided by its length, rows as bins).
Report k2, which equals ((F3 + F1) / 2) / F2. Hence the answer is 1.15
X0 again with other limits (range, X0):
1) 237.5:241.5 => 1.011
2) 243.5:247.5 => 1.091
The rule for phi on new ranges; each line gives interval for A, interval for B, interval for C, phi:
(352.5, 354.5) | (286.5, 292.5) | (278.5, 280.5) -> 2.28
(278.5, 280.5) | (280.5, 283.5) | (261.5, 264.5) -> 2.39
